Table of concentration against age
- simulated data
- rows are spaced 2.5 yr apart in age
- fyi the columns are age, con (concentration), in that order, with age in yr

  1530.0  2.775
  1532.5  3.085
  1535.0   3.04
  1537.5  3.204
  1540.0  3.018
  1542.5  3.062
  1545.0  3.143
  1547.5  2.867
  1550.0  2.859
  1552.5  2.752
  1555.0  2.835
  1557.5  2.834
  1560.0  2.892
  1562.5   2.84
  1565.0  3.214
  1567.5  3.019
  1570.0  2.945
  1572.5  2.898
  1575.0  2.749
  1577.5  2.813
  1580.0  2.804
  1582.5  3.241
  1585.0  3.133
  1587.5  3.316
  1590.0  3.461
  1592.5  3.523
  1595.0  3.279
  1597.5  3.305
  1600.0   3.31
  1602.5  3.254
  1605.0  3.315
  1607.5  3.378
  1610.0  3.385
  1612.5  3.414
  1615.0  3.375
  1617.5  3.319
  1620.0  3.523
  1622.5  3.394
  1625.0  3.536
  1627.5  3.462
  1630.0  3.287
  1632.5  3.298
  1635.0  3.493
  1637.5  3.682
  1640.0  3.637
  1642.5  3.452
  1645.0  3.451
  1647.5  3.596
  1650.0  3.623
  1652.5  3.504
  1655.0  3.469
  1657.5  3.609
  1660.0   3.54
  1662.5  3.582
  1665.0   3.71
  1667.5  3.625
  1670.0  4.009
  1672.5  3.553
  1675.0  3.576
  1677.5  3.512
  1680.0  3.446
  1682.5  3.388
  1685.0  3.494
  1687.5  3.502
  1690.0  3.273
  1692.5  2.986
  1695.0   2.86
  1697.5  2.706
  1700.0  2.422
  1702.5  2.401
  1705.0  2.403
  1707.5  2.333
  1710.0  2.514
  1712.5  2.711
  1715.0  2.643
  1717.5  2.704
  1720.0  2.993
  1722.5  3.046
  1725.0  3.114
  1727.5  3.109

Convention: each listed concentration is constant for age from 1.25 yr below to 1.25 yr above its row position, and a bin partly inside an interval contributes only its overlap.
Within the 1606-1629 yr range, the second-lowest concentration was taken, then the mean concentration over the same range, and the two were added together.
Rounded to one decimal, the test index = 6.8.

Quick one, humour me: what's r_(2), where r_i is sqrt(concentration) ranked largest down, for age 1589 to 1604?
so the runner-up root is 1.86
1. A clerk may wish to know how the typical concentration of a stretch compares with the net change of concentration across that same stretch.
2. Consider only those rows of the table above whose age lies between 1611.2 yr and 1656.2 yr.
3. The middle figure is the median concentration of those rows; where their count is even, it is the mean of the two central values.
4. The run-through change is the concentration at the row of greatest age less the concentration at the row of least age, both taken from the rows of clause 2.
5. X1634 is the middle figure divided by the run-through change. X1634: 63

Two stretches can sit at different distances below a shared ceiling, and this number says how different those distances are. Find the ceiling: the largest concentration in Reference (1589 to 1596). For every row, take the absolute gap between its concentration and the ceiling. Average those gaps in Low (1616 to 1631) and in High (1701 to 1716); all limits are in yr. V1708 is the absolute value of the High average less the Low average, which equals 0.92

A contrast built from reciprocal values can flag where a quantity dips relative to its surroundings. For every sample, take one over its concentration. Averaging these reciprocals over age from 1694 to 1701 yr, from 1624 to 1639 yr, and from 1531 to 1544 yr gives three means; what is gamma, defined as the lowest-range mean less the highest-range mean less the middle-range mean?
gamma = -0.34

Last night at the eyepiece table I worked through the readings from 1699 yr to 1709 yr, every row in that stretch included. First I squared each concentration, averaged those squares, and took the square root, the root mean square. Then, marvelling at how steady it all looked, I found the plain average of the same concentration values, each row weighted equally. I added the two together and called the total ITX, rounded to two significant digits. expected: 4.8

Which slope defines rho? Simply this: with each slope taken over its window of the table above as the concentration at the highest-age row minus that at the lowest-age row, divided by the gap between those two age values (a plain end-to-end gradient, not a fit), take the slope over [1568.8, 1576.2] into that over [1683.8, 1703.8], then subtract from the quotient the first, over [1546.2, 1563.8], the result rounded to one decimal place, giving 1.6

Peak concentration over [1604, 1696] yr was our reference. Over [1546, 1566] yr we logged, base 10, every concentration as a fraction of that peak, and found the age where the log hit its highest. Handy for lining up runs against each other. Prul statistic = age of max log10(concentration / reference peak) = 1565.0 yr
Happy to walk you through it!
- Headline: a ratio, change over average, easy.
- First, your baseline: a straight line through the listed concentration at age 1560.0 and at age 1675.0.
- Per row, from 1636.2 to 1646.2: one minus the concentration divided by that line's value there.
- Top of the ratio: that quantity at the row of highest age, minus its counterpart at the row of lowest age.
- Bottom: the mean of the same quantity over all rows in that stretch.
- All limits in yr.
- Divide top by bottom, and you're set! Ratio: -2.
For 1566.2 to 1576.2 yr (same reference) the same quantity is 6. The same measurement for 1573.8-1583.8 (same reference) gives -4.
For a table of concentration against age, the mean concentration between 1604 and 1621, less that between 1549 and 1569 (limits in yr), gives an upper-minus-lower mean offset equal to 0.5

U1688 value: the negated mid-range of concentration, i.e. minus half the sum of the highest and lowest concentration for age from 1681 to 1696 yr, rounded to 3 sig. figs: -3.18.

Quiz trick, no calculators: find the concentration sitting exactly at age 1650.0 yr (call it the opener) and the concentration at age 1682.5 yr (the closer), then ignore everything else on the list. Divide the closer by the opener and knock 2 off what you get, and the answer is -1.06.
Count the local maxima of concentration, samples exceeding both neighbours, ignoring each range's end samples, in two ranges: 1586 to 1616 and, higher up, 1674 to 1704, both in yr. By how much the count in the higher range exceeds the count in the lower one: -2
